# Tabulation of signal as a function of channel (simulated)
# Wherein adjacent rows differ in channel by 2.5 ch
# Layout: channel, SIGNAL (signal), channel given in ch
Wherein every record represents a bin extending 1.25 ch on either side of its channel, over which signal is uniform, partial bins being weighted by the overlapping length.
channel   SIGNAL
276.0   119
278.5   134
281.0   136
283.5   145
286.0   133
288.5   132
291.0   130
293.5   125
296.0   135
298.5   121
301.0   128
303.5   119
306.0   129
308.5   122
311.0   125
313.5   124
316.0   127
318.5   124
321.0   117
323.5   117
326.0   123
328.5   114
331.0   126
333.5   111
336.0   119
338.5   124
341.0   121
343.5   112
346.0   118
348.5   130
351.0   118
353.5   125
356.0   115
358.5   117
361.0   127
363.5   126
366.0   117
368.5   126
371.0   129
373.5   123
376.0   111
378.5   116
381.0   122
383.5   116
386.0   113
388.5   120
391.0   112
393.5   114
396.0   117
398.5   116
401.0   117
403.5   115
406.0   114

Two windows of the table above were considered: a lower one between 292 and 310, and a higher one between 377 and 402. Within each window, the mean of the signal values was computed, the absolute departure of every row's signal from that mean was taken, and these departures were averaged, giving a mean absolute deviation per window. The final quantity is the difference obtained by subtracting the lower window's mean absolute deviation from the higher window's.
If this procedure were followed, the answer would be -2.2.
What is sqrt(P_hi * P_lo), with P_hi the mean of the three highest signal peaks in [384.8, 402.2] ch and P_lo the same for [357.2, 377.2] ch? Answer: 123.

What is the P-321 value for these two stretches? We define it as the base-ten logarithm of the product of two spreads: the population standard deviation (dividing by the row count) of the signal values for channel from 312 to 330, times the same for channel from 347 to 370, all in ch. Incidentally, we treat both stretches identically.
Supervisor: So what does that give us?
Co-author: 1.37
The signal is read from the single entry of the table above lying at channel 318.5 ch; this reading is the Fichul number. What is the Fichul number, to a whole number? 124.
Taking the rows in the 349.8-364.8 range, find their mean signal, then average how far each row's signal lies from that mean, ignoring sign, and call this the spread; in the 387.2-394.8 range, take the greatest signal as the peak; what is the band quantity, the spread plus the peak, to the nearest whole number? 125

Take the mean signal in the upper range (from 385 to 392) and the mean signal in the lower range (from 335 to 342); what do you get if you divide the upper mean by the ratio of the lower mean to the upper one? 109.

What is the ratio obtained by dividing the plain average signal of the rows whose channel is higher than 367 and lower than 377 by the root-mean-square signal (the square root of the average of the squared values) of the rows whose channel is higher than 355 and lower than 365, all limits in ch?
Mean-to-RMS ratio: 1.01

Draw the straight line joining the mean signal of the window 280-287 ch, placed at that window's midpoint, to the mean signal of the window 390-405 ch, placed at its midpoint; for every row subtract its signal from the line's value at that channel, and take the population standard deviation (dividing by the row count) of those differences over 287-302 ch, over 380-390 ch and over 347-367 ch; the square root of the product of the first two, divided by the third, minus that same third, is -4.5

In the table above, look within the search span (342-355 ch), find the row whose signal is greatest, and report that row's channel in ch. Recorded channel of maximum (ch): 348.5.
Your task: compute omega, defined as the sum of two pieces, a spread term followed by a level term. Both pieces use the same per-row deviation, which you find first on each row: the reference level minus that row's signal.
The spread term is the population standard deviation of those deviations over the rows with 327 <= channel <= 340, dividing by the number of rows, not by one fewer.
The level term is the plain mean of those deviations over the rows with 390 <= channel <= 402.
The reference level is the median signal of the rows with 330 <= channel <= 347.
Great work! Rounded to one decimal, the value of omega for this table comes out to 9.5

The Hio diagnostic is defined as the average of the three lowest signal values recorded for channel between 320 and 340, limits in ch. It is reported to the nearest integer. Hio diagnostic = 114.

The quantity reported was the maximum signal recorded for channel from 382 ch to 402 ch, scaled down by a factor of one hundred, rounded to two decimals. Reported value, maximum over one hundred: 1.20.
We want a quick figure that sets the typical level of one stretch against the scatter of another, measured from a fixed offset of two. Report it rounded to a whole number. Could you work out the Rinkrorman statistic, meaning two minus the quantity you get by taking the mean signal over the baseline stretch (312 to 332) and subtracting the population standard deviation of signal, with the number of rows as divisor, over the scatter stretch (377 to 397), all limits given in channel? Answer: -116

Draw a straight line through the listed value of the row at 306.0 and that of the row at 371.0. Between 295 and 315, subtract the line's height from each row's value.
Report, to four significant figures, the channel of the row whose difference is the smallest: 303.5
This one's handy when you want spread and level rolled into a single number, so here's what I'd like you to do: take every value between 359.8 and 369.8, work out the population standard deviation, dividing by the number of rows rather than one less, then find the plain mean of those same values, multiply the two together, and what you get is 504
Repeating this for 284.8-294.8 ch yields 401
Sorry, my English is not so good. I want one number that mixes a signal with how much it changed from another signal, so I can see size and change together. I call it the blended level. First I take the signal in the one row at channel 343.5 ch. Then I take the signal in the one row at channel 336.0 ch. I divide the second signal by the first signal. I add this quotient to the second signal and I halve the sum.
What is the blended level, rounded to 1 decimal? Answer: 60.0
